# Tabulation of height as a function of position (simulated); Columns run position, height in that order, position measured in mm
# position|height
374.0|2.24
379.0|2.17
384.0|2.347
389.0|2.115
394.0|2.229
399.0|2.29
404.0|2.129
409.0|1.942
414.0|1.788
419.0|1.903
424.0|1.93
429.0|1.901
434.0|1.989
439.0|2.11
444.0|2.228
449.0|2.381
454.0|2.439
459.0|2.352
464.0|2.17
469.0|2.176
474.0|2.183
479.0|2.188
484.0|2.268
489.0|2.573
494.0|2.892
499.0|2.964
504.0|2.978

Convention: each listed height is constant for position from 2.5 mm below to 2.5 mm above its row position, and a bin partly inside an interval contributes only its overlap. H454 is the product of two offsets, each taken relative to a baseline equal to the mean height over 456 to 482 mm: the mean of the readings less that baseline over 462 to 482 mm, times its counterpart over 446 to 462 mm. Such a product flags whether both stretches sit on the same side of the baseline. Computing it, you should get -0.006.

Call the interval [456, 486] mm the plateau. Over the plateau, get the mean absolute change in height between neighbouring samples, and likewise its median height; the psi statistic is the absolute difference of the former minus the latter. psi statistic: 2.13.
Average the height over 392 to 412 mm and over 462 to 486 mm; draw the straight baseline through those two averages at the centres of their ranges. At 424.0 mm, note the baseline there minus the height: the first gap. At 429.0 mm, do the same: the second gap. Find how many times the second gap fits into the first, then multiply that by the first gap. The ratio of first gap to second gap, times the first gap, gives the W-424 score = 0.20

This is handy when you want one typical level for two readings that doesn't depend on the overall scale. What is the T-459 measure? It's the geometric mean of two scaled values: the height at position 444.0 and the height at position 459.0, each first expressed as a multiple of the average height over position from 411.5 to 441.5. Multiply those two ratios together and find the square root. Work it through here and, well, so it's 1.18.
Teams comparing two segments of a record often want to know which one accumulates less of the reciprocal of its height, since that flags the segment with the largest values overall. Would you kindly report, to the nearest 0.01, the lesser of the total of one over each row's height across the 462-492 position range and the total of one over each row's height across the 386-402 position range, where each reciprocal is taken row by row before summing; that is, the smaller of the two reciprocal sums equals 1.36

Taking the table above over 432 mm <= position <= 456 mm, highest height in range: 2.439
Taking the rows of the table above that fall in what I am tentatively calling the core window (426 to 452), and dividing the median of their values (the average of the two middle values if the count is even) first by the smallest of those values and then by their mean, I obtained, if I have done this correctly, 0.523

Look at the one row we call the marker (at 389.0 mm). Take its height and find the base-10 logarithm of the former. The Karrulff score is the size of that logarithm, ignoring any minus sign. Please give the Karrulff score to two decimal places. 0.33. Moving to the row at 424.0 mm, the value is 0.29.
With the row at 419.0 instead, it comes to 0.28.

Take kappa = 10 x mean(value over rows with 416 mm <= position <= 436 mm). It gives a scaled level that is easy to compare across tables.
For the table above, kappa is 19.3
